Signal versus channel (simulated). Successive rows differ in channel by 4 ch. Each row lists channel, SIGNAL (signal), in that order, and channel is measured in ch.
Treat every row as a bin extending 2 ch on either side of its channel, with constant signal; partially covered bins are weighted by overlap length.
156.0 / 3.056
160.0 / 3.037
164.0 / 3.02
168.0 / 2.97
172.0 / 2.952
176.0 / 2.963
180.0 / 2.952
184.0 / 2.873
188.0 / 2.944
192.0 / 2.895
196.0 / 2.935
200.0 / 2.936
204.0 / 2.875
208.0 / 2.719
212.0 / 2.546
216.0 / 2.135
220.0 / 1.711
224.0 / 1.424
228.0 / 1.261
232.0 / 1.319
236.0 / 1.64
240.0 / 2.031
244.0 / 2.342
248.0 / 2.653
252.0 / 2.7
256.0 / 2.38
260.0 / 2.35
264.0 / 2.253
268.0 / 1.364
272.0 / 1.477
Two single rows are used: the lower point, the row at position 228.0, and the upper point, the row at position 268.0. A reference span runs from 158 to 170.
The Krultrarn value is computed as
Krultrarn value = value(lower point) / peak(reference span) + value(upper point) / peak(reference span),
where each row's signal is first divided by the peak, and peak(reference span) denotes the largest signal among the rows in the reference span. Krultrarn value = 0.86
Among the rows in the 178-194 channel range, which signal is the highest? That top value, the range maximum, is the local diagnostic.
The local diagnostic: 2.952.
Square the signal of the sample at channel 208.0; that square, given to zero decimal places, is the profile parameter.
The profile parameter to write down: 7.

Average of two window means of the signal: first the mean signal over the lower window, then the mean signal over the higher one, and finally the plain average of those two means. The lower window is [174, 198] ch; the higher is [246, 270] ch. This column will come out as 2.61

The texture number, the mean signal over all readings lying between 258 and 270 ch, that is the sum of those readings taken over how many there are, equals 1.99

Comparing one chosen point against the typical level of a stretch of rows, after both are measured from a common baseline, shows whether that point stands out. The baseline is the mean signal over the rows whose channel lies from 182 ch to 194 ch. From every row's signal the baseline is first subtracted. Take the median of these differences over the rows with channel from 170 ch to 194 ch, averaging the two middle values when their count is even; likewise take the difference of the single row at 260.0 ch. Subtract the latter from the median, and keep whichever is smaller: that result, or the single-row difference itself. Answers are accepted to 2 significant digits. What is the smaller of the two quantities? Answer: -0.55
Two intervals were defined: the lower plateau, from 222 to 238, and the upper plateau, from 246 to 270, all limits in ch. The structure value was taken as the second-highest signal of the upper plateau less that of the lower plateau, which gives 1.2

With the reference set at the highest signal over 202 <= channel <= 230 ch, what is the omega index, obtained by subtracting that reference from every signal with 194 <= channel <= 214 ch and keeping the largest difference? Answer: 0.1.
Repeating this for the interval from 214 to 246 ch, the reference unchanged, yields -0.5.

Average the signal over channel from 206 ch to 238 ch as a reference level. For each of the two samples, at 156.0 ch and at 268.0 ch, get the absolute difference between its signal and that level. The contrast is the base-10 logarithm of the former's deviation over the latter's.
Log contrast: 0.40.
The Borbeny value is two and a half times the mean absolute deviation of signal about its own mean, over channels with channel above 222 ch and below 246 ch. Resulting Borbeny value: 0.9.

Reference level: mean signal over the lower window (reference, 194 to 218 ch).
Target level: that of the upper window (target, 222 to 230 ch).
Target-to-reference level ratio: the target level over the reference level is 0.50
